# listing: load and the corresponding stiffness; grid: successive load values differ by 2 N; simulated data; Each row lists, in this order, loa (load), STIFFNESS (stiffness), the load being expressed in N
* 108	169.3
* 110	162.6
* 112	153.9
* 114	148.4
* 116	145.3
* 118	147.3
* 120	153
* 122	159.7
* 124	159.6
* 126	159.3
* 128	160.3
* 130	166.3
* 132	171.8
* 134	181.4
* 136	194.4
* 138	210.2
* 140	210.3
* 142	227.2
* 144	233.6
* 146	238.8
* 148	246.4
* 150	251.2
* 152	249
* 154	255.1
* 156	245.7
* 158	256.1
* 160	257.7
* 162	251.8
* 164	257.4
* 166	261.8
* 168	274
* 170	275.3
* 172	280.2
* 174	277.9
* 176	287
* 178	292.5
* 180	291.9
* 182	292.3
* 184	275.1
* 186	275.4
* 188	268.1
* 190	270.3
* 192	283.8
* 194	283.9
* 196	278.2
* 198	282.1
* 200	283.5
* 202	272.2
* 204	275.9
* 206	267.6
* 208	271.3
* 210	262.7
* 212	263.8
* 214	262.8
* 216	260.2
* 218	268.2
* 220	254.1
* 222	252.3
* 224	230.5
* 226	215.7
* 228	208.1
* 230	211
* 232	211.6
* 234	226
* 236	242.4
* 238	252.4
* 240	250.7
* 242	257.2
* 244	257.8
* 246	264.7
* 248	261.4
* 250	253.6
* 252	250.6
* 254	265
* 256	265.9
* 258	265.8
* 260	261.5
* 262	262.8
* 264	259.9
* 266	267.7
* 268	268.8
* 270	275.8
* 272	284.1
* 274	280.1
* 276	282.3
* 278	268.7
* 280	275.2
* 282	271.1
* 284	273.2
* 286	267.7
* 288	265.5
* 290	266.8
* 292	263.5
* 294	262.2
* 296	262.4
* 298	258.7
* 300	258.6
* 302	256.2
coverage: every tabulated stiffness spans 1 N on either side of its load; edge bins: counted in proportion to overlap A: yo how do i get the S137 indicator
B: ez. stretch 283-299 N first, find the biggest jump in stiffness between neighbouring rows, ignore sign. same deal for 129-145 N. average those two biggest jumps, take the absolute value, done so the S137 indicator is 11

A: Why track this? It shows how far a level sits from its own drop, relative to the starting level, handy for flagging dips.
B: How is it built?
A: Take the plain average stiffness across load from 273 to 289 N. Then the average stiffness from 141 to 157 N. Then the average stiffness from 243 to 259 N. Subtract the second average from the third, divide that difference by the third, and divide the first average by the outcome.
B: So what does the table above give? 4130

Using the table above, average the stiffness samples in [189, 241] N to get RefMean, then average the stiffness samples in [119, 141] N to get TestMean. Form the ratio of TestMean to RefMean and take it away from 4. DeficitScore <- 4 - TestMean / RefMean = 3.31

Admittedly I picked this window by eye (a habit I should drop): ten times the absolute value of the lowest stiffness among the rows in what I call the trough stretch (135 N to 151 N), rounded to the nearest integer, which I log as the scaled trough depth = 1944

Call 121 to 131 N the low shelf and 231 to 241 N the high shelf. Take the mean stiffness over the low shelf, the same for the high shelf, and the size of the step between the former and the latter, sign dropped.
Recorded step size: 76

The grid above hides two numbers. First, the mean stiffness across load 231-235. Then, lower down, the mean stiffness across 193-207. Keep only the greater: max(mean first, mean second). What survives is 278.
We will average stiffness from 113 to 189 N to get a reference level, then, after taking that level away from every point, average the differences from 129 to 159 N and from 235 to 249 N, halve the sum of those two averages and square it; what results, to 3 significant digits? 104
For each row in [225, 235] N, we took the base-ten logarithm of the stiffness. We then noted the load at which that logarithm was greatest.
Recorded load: 234 N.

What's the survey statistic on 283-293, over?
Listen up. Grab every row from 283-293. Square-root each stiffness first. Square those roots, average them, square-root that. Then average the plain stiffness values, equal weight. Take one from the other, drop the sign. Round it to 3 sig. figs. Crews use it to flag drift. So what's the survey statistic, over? 251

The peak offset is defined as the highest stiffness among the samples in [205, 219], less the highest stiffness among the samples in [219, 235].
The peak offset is 17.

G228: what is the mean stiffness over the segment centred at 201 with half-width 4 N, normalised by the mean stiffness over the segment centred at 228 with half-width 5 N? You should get 1.29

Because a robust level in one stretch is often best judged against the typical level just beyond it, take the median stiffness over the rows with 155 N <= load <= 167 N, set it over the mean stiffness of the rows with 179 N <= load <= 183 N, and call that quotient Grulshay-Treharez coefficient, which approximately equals 0.88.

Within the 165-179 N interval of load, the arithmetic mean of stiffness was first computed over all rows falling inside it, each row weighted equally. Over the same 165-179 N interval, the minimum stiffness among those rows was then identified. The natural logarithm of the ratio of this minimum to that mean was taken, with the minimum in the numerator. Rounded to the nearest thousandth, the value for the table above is -0.061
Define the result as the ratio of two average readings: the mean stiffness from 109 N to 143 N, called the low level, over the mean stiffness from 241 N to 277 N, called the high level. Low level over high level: 0.64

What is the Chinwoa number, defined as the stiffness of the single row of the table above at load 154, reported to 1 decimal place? 255.1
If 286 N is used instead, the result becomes 267.7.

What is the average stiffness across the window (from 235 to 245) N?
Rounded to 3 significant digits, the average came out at 252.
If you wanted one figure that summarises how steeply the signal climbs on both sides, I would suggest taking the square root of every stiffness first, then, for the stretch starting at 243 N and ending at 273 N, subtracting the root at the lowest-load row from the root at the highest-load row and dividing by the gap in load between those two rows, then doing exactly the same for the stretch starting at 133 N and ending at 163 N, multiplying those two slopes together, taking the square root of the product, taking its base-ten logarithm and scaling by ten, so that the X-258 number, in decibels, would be -13.1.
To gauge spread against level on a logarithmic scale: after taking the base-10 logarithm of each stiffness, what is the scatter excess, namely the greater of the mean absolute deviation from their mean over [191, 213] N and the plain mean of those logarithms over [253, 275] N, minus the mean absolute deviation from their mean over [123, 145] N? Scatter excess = 2.37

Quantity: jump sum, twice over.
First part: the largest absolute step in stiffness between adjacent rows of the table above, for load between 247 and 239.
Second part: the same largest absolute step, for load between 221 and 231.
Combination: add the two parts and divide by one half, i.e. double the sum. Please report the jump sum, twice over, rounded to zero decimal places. 57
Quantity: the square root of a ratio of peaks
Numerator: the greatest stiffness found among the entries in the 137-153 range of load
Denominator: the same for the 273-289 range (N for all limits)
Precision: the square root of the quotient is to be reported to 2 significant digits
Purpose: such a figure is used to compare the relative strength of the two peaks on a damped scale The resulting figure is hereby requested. 0.94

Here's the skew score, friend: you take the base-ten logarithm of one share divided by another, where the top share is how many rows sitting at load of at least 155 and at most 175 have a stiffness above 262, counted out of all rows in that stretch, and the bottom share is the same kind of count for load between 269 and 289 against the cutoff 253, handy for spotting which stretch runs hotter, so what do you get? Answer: -0.40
